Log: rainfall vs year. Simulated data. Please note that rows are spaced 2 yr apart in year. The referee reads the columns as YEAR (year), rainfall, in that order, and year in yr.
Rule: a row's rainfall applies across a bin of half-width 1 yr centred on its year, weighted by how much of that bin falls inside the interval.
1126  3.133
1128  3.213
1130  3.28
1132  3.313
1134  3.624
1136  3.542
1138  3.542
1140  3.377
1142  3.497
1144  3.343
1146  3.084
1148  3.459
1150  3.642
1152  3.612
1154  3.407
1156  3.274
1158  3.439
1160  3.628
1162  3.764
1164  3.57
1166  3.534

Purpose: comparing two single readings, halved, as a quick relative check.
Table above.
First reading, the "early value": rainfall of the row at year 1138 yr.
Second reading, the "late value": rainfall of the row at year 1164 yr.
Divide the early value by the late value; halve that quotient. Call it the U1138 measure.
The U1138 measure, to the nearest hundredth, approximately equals 0.50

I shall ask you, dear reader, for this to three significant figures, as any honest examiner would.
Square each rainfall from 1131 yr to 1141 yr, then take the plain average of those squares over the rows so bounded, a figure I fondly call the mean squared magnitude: 12.1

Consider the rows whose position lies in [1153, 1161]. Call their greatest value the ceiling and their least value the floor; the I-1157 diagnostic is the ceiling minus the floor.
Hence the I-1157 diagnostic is 0.35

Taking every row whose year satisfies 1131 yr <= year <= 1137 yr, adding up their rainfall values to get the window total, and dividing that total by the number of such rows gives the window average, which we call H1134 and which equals 3.49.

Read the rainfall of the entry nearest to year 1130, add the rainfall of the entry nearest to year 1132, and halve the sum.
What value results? 3.30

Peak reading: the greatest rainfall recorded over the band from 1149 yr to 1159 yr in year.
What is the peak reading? 3.642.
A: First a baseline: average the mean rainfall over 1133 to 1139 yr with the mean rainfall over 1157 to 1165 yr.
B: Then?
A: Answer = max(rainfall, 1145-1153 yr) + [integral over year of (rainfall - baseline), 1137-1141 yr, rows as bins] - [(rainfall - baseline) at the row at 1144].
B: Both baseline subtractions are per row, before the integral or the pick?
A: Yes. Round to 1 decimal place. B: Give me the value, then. 3.4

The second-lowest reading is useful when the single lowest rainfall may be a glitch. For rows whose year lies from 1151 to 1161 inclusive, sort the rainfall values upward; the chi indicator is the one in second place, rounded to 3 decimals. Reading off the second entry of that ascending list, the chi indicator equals 3.407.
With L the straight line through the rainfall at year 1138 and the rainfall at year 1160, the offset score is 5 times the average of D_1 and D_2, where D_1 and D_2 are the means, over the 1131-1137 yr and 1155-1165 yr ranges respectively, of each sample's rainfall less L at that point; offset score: -0.3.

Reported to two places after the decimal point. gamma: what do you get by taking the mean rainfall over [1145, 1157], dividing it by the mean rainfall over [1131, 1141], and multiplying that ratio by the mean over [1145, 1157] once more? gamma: 3.35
